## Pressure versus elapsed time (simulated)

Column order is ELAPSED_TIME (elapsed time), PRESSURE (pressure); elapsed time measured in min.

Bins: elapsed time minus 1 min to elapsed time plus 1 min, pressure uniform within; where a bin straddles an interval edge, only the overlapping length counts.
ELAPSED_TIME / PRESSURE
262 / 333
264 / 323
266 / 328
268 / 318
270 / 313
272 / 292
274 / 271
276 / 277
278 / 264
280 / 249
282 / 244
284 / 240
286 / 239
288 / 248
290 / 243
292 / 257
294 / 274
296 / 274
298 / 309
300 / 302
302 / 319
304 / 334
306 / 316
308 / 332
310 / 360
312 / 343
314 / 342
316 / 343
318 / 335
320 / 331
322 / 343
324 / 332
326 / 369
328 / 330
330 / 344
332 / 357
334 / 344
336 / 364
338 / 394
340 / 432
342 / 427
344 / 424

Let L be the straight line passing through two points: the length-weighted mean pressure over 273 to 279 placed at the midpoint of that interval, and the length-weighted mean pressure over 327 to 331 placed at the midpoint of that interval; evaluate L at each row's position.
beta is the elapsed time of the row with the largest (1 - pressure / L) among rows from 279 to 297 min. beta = 290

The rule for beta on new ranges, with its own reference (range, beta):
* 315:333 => 328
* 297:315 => 300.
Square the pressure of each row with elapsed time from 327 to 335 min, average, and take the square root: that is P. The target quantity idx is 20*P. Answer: 6878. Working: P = 344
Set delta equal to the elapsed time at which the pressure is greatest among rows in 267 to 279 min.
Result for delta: 268 min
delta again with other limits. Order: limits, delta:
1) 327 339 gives 338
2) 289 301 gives 298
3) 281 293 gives 292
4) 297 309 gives 304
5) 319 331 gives 326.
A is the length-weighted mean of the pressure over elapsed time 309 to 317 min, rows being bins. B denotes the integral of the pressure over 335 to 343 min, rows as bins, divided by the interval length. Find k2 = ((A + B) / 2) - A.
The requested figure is 29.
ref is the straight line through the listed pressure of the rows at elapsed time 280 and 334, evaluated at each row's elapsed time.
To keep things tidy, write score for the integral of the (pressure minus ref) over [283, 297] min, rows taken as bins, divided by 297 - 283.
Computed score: -13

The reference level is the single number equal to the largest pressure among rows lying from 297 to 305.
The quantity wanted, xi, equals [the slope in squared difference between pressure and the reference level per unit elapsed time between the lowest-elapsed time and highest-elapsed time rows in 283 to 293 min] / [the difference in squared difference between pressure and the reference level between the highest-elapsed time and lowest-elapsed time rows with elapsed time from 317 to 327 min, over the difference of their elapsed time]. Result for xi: -2.4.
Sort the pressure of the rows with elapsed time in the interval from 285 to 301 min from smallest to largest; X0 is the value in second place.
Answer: 243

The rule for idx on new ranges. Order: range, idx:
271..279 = 5524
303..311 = 6717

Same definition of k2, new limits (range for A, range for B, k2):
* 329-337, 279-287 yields -55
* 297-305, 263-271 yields 2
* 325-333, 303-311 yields -7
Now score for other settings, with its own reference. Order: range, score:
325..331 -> 14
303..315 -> 38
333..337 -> 8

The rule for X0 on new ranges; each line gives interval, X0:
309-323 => 335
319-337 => 331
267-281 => 264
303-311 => 332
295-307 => 302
